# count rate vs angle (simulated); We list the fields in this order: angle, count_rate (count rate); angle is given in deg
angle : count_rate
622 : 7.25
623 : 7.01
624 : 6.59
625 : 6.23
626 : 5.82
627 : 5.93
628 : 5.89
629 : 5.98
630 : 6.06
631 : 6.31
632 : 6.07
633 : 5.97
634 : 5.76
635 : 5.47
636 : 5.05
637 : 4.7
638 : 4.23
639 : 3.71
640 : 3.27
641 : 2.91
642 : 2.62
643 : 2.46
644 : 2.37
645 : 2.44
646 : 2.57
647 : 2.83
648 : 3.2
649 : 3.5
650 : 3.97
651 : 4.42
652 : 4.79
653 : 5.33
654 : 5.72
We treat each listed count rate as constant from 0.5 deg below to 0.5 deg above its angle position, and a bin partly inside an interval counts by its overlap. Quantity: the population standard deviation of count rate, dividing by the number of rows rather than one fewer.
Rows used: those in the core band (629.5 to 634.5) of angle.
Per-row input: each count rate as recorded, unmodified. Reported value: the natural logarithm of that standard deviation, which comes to -1.73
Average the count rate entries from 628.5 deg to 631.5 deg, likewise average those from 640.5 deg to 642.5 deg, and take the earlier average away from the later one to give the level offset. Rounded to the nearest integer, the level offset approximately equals -3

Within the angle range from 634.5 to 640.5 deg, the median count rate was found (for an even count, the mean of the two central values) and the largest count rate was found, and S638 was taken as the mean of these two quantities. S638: 5.0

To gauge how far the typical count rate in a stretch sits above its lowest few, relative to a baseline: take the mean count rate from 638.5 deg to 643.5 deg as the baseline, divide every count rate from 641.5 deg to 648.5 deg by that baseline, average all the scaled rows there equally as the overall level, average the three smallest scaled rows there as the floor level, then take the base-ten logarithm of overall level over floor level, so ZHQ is 0.04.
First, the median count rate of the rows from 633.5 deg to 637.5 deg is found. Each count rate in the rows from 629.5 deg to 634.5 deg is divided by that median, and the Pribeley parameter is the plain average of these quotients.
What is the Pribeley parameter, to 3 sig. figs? 1.15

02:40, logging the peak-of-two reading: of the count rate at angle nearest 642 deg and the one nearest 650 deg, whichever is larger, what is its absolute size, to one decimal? 4.0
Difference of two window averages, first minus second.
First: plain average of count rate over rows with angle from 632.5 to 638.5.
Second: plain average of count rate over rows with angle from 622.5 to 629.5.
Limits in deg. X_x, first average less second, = -1.0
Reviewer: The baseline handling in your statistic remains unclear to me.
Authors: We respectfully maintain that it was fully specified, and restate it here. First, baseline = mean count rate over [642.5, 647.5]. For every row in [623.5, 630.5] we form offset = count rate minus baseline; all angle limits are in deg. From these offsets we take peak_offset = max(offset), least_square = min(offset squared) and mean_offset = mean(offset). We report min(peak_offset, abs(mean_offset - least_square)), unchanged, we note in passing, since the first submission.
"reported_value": 4.1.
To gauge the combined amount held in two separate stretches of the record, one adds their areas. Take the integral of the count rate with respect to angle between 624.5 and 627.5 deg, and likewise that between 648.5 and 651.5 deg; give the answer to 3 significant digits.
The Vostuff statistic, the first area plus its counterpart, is 29.9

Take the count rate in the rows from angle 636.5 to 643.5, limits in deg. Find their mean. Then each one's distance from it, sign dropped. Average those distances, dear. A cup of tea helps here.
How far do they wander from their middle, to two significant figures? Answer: 0.68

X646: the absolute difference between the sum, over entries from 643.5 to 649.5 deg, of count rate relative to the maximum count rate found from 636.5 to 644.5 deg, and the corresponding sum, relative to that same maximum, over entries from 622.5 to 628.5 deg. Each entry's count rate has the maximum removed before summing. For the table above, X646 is 20.6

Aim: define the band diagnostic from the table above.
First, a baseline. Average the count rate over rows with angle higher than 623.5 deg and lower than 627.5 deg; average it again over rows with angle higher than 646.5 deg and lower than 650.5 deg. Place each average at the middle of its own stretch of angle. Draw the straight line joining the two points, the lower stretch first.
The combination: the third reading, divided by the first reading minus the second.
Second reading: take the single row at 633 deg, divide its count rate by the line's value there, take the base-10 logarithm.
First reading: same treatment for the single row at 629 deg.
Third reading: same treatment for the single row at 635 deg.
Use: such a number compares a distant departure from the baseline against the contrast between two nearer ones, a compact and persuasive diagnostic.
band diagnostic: -1.0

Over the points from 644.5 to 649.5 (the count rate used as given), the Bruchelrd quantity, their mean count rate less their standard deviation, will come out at 2.5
